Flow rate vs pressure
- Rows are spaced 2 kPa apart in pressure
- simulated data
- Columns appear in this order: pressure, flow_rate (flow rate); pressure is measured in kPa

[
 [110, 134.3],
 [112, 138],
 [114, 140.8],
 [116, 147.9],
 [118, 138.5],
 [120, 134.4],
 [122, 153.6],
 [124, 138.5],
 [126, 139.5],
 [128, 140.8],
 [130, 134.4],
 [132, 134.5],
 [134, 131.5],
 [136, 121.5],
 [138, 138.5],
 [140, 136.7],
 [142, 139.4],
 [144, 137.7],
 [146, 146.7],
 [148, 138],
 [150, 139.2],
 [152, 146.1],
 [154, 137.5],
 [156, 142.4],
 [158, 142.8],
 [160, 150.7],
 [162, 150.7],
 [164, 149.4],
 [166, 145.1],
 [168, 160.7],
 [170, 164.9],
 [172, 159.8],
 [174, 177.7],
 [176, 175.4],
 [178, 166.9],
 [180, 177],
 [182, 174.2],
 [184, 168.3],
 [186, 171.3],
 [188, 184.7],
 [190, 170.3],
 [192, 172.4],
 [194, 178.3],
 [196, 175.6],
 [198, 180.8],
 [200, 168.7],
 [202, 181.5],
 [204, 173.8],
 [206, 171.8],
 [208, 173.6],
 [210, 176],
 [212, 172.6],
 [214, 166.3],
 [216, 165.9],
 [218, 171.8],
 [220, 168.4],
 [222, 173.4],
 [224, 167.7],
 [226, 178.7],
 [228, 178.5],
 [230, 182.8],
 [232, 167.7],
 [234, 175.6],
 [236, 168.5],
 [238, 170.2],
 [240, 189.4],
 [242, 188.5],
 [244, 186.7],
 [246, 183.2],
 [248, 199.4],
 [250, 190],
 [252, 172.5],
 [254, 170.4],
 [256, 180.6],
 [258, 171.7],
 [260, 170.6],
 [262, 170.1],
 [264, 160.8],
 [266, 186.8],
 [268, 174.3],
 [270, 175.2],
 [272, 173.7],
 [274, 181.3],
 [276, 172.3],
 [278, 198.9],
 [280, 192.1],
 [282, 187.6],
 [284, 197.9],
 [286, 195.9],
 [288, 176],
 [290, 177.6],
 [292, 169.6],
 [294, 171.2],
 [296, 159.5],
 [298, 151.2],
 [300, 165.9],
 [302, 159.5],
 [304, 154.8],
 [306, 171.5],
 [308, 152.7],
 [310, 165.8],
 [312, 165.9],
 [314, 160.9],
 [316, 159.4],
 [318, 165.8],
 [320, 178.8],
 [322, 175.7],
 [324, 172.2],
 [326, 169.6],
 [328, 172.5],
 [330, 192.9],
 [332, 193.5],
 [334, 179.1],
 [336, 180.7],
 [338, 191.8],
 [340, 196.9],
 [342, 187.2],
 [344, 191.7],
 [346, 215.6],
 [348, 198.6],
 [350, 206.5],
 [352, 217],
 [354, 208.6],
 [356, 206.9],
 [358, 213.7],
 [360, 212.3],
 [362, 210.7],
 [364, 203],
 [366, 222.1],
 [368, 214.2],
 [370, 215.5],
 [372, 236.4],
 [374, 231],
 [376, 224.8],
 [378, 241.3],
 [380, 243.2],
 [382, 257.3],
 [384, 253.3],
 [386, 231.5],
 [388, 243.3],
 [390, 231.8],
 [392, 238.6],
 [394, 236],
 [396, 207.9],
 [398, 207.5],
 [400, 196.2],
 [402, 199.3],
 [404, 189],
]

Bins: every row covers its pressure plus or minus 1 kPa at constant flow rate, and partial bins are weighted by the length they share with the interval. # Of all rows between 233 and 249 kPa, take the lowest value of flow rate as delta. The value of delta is 168.5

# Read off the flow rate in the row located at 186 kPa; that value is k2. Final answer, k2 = 171.3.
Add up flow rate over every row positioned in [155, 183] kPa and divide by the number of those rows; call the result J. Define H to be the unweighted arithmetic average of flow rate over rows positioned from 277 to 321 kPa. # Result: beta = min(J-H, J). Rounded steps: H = 172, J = 160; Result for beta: -12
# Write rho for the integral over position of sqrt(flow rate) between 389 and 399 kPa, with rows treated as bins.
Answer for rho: 150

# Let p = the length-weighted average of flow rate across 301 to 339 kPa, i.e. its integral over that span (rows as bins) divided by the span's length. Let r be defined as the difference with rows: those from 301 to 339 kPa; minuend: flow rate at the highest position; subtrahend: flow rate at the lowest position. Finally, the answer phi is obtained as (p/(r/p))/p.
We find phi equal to 5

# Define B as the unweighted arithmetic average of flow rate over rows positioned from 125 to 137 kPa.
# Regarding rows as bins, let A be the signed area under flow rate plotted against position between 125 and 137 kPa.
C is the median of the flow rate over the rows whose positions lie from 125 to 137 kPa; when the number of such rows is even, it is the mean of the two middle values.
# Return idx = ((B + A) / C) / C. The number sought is 0.096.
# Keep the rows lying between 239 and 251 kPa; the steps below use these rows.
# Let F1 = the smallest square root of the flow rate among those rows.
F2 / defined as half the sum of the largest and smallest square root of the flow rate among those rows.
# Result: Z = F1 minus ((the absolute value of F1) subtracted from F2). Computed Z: 13.2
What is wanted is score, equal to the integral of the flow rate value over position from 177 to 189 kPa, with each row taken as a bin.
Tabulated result 2085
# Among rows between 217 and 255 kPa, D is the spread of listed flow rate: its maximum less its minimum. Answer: 32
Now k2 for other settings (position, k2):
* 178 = 166.9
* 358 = 213.7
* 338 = 191.8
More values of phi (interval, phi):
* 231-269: 27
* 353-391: 10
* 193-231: 39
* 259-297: -16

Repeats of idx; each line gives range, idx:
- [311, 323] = 0.079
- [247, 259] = 0.075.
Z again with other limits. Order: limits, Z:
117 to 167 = 10.3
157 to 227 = 11.1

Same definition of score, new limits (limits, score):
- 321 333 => 2153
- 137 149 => 1674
